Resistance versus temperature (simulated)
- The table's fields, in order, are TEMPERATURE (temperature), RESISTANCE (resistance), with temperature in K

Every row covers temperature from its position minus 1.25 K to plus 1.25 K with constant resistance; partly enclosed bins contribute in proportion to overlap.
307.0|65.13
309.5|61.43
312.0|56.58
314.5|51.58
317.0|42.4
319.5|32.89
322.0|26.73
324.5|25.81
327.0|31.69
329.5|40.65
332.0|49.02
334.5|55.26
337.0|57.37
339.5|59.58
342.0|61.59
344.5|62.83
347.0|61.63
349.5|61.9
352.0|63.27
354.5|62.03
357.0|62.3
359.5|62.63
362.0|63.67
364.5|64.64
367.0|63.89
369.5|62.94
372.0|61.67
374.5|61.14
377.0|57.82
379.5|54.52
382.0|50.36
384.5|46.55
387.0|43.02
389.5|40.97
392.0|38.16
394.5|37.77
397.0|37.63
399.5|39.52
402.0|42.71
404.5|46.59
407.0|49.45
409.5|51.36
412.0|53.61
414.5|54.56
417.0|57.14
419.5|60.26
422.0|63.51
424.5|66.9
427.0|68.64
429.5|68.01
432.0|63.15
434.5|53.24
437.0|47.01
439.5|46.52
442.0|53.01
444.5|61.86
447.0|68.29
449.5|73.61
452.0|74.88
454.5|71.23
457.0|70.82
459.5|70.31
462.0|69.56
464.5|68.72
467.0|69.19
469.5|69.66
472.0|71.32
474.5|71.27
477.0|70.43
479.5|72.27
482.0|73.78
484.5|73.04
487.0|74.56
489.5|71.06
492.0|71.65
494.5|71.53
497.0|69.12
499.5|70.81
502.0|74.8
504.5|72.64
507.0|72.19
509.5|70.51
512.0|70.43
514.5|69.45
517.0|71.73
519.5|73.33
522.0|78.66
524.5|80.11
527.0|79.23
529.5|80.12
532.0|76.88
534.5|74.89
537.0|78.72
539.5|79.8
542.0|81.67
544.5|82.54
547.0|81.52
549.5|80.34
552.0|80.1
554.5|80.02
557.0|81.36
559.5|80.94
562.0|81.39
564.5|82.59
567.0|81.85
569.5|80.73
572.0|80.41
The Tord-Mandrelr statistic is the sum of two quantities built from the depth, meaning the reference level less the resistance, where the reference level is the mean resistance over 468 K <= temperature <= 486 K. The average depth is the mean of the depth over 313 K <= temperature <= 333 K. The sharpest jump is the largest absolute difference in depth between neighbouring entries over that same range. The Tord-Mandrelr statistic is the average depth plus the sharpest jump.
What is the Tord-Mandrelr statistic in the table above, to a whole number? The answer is 44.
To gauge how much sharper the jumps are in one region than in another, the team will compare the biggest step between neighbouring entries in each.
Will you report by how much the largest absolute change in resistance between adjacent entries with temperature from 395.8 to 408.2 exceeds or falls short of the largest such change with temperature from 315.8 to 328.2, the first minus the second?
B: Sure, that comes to -5.6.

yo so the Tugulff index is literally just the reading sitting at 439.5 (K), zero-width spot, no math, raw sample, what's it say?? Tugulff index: 46.52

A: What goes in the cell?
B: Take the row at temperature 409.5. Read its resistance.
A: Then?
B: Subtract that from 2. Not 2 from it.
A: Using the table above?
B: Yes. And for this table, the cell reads -49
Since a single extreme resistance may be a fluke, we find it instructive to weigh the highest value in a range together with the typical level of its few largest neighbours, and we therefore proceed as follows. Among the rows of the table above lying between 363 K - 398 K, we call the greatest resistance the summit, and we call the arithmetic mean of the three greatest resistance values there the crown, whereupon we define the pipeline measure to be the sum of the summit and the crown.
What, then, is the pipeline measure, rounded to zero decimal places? 128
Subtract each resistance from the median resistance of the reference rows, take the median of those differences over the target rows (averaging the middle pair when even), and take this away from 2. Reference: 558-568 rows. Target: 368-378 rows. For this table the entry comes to -18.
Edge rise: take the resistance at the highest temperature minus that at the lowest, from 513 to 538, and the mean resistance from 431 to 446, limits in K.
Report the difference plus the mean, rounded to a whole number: 63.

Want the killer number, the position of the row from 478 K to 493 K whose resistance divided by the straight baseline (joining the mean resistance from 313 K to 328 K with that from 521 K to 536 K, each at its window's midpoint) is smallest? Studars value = 489.5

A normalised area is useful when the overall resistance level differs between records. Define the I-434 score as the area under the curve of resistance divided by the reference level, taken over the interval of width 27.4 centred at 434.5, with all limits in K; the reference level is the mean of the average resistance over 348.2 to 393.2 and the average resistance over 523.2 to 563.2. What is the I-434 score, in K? 24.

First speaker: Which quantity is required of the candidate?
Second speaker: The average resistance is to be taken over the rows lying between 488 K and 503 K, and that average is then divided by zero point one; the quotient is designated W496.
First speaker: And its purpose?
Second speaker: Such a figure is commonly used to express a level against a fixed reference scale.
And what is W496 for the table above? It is 715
